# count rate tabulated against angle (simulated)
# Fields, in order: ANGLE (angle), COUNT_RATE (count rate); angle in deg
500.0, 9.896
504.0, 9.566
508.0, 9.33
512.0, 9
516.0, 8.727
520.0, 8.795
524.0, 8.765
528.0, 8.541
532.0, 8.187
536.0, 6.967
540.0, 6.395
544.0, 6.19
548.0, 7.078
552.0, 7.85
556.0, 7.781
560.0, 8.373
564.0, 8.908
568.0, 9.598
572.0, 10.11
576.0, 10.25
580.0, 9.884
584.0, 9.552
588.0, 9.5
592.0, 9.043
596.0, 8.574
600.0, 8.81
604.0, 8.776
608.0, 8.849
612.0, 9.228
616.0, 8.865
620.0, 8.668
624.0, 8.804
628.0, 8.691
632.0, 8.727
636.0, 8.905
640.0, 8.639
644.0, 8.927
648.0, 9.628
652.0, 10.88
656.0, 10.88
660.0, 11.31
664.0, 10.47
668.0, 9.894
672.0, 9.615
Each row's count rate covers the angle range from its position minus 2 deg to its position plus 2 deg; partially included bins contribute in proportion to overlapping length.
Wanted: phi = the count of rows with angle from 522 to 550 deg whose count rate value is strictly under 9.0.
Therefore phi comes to 7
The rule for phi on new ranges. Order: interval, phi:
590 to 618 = 5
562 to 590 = 1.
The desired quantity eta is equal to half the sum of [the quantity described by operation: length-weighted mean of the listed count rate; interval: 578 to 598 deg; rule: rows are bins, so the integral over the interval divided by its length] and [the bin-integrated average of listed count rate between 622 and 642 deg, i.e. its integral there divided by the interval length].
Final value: 9.03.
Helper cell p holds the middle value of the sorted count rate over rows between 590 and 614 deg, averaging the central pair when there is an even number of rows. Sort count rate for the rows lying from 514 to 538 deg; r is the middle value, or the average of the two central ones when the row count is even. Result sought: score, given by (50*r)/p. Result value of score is 49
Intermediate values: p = 8.83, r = 8.6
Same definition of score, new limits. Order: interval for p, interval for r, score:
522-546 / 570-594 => 64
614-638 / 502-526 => 51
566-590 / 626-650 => 45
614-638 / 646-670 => 61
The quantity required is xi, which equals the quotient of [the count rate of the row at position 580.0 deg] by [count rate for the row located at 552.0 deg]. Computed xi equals 1.3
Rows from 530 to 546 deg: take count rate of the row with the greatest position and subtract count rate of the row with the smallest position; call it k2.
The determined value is -2.0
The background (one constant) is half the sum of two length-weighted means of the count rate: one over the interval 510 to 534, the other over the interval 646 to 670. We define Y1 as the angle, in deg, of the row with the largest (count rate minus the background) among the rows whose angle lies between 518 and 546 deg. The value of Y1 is 520.0 deg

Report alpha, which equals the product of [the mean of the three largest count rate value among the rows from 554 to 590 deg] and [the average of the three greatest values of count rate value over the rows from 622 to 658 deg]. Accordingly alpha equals 105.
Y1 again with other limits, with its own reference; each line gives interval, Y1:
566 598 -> 576.0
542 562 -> 560.0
